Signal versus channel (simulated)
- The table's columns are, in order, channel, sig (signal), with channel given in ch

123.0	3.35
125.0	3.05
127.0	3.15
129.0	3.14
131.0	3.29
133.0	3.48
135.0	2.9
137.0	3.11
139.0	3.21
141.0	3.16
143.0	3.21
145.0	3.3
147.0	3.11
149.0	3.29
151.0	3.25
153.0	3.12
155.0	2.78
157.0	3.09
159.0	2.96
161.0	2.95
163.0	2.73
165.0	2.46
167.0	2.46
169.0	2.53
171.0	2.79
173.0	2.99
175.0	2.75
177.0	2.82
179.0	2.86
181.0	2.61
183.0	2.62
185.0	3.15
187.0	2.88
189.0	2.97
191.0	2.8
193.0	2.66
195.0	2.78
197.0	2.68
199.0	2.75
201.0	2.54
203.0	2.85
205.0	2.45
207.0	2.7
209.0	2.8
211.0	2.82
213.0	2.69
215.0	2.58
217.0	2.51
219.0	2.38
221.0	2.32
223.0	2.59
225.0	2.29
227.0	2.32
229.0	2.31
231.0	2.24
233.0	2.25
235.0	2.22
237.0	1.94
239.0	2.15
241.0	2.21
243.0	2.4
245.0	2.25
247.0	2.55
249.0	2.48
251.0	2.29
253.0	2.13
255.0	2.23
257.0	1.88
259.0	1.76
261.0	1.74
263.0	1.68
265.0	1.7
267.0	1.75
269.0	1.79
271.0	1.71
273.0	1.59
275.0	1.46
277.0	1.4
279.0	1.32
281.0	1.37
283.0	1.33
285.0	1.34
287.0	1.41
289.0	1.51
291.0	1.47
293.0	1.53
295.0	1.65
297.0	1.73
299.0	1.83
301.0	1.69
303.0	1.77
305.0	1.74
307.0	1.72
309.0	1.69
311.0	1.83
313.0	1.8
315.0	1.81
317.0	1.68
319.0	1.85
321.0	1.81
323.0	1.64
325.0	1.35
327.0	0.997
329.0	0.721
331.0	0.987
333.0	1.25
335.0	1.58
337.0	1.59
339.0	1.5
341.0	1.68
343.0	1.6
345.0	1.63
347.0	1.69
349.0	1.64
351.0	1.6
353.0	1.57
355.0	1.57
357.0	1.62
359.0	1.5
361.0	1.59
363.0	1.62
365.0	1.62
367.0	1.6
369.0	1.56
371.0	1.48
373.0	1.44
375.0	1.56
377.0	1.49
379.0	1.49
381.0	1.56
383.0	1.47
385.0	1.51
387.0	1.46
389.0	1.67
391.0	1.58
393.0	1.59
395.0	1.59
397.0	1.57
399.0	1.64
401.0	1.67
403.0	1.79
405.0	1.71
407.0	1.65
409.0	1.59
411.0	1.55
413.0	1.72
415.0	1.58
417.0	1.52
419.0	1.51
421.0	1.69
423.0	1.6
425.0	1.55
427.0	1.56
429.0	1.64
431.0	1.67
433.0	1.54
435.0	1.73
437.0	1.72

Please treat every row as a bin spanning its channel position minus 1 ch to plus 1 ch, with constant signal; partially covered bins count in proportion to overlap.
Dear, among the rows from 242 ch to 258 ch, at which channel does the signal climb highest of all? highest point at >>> 247.0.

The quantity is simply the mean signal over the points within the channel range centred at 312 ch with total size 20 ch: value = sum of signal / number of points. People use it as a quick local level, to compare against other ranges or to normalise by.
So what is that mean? 1.77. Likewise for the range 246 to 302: 1.73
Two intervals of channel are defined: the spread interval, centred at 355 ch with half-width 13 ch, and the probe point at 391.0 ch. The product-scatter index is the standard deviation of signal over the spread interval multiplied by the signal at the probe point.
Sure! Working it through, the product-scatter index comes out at 0.07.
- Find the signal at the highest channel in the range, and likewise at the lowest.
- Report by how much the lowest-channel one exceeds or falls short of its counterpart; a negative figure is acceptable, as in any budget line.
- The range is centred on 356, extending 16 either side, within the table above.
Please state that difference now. 0.20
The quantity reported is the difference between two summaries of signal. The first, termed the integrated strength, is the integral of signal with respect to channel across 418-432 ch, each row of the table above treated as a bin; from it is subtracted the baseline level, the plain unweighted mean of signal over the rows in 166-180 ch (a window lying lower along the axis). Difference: 19.7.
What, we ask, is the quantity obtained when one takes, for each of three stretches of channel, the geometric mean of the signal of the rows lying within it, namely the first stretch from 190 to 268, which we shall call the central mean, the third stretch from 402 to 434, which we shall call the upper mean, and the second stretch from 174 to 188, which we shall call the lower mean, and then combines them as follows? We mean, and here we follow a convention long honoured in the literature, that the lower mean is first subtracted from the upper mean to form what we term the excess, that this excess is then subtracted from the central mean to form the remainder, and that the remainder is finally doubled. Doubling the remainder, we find 7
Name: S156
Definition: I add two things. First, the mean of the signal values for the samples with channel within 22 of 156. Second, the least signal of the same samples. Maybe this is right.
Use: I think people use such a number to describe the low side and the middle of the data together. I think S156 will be 5.4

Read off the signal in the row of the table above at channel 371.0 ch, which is 1.48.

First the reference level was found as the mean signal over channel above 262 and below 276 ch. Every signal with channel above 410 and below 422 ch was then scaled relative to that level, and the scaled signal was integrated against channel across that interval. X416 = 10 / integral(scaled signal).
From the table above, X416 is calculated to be 0.87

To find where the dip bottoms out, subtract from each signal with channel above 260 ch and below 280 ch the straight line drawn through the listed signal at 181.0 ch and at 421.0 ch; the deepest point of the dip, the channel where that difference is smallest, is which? 279.0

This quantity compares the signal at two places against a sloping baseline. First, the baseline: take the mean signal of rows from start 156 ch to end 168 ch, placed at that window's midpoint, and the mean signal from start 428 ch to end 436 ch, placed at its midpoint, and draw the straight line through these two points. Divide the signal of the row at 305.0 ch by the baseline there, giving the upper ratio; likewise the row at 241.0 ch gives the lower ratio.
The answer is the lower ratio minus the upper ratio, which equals 0.10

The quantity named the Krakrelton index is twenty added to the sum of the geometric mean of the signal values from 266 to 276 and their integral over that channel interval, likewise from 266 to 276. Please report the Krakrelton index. 38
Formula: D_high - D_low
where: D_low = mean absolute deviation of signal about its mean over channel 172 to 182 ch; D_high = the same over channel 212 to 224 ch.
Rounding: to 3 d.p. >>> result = 0.008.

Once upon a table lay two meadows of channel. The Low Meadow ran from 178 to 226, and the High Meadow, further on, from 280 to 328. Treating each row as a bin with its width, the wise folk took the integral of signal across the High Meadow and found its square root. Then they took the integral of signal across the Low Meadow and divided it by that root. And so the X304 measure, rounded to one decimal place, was 14.6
